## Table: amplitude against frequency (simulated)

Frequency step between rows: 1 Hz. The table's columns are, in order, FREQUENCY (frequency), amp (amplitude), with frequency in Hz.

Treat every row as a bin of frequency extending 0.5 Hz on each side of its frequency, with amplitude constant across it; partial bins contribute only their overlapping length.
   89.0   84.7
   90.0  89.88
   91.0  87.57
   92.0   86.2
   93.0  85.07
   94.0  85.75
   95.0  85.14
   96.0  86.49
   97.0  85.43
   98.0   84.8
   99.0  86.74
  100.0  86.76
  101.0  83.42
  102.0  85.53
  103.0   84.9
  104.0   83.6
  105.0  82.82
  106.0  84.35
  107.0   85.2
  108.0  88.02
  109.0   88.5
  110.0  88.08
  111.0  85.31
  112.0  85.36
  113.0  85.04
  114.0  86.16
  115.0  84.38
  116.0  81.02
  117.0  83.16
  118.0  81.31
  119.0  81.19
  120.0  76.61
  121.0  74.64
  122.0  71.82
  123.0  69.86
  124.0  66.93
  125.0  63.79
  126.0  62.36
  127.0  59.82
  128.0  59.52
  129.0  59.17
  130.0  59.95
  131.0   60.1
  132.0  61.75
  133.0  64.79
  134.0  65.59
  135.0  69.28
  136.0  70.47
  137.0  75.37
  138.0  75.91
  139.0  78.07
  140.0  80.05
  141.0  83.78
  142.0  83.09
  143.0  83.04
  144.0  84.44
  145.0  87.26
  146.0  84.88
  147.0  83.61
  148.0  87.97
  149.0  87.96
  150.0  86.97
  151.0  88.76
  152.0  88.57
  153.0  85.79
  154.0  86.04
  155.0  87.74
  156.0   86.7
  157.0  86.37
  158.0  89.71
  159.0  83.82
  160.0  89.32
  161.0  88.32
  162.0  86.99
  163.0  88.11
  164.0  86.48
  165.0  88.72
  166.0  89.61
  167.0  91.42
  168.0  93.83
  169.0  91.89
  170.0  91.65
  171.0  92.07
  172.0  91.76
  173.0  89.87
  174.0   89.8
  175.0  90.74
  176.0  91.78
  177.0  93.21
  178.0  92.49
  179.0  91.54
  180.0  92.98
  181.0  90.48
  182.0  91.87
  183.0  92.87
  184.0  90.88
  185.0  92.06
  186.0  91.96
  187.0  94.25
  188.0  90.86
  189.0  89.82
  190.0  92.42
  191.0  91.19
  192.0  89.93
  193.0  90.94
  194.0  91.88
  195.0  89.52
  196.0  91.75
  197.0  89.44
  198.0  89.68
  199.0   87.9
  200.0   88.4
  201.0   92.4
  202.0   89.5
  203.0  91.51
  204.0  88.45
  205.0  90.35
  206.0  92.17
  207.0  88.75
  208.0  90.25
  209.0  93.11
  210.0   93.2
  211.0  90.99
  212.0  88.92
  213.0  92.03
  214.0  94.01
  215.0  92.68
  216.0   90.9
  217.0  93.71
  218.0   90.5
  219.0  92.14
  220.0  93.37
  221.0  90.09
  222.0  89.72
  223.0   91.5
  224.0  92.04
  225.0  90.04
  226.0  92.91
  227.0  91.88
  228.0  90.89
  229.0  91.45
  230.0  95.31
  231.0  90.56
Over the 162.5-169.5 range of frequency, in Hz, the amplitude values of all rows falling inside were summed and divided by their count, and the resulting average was 90.0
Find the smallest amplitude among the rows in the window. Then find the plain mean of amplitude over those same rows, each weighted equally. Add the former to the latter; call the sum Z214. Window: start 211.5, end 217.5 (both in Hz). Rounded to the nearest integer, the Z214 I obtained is 181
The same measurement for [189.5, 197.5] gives 180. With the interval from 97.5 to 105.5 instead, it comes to 168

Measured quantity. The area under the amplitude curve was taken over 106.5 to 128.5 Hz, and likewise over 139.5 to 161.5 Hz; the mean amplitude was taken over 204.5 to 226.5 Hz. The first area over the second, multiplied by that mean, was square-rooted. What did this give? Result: 9.1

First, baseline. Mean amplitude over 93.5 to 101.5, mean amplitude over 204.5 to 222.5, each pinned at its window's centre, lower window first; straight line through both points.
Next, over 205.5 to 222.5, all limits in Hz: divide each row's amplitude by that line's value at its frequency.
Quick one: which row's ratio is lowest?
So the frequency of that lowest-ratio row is 212.0 Hz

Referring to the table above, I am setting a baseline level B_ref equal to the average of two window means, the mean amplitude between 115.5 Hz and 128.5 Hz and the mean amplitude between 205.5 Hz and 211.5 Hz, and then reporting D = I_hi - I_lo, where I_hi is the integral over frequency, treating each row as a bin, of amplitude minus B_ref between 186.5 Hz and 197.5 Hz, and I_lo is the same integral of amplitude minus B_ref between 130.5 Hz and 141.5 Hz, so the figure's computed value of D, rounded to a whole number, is 217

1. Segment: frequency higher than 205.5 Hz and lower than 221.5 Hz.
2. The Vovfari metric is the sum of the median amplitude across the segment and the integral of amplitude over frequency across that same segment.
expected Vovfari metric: 1559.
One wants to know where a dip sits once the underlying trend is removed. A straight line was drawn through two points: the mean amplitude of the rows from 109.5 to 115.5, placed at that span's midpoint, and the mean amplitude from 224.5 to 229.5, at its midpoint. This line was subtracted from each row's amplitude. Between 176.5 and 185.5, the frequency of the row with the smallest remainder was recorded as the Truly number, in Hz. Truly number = 181.0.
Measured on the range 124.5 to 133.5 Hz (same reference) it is 129.0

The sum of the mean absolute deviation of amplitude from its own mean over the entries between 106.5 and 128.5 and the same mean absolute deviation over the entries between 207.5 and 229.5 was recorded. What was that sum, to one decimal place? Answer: 9.7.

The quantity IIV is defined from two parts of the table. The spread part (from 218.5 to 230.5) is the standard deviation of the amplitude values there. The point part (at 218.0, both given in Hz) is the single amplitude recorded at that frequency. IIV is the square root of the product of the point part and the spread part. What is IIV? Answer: 12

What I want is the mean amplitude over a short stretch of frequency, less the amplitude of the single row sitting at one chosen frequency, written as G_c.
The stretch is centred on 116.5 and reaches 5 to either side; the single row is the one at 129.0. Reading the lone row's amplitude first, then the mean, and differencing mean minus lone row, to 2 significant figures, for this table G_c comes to 23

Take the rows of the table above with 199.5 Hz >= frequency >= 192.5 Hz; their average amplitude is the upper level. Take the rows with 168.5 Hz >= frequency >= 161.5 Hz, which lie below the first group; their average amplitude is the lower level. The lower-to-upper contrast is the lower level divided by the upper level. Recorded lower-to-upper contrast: 0.991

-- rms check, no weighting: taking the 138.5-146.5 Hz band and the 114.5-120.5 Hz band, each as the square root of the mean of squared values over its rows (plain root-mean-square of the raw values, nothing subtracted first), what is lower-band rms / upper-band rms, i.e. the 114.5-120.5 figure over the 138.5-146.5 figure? 0.98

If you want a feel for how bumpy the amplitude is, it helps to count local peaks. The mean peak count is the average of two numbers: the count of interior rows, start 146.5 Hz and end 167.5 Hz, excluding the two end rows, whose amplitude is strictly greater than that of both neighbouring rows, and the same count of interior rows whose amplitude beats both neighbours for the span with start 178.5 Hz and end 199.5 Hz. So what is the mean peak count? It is 7.0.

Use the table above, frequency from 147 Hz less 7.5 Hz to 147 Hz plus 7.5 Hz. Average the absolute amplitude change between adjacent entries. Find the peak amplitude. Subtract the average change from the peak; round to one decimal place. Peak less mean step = 87.1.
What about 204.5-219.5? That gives 91.9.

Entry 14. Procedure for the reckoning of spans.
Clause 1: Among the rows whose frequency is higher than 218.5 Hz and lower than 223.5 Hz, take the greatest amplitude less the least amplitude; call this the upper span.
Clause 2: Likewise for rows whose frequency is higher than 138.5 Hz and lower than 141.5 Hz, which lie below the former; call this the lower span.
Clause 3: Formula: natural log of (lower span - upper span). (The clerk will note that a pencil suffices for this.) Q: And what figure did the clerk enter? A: 0.7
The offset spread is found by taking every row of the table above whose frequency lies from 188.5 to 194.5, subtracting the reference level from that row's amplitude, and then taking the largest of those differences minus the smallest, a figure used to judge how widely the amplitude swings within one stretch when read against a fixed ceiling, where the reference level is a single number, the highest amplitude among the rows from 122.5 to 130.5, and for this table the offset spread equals 2.6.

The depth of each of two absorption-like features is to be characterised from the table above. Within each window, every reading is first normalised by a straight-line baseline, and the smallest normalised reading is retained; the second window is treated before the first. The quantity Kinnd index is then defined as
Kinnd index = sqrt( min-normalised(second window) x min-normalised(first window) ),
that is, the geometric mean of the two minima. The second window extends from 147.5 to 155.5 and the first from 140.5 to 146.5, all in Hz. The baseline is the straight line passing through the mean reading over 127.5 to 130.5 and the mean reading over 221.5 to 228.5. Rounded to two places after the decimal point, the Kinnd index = 1.28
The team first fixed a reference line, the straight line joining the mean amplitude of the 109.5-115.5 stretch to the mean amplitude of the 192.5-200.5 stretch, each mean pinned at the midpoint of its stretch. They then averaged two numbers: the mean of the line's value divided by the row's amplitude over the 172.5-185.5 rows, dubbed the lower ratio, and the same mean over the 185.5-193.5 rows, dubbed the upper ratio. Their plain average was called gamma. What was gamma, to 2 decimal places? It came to 0.98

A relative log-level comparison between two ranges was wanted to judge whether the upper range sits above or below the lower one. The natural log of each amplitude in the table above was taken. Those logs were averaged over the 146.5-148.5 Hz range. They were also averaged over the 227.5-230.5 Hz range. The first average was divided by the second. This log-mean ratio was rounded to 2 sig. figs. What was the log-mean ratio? 0.98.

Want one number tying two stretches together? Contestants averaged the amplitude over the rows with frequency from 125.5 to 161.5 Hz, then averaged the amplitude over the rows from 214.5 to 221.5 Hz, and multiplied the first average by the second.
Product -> 7190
